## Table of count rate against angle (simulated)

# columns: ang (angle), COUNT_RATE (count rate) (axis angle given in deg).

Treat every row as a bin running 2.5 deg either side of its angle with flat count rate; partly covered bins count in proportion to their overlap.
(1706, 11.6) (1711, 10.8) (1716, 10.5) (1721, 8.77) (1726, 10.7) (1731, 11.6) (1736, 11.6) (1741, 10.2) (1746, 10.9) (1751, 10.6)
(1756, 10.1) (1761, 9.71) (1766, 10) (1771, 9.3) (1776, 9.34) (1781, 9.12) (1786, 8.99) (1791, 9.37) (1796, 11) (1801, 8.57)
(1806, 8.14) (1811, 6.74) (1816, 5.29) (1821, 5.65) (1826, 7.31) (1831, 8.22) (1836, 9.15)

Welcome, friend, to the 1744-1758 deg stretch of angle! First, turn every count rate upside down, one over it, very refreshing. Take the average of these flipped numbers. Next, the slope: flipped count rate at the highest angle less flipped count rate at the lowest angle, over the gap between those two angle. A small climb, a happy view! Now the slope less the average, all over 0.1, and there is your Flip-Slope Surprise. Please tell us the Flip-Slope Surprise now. -0.94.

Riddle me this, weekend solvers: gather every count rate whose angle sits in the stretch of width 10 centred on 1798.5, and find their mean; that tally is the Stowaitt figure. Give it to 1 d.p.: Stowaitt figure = 9.8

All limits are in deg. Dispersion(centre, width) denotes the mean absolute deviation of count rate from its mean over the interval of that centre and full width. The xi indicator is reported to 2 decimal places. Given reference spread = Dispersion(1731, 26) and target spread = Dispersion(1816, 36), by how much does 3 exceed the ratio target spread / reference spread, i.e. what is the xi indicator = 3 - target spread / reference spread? 1.78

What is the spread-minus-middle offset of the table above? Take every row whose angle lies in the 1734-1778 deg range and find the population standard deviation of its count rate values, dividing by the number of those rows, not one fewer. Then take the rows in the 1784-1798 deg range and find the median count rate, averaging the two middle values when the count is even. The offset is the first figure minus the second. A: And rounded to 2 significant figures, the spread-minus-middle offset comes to -8.7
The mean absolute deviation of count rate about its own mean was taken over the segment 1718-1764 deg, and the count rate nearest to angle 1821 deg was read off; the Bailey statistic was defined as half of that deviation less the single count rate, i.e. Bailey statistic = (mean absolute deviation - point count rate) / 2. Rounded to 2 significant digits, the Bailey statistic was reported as -2.5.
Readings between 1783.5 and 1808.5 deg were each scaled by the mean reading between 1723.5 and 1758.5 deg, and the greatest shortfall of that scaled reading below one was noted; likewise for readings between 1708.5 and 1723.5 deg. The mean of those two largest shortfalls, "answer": 0.218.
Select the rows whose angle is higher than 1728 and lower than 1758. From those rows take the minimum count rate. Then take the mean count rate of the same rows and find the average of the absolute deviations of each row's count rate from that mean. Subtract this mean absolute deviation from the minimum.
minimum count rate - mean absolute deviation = 9.6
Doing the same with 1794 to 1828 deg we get 3.8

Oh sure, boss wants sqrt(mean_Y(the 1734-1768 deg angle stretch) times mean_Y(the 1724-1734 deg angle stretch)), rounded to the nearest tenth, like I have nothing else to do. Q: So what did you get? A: 10.8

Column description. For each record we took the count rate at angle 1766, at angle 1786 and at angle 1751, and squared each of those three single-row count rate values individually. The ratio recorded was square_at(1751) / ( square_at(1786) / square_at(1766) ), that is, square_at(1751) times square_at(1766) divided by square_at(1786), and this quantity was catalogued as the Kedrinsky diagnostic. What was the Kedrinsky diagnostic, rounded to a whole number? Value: 139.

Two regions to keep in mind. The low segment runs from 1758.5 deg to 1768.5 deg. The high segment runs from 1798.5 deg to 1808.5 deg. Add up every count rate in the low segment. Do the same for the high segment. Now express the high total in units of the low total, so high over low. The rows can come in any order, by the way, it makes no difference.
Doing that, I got 0.85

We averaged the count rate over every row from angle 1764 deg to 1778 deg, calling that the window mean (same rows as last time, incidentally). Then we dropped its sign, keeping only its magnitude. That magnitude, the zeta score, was 9.5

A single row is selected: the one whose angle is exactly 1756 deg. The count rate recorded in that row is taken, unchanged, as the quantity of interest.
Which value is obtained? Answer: 10.1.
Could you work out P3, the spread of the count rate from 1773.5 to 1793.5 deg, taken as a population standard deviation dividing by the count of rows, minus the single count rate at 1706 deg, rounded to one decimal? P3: -11.4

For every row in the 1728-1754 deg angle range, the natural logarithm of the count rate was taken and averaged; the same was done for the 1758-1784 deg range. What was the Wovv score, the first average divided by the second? 1.06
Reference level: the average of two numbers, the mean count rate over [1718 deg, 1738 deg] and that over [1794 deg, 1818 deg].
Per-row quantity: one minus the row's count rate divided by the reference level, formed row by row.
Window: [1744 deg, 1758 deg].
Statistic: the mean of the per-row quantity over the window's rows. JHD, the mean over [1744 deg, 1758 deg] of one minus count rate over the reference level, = -0.13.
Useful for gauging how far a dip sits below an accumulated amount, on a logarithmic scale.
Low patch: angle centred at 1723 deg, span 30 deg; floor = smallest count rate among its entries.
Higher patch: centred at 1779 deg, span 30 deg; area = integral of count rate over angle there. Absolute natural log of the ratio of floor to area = 3.47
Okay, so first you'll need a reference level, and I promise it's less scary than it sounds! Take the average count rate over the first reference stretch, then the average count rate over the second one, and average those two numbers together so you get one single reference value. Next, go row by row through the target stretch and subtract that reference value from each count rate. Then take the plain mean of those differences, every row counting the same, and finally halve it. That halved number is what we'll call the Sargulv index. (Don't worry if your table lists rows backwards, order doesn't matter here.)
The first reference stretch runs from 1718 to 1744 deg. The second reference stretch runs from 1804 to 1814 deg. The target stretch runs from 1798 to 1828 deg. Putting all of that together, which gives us -1.0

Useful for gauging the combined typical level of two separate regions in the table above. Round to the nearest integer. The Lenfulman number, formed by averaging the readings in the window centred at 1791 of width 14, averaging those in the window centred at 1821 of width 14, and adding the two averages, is 16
